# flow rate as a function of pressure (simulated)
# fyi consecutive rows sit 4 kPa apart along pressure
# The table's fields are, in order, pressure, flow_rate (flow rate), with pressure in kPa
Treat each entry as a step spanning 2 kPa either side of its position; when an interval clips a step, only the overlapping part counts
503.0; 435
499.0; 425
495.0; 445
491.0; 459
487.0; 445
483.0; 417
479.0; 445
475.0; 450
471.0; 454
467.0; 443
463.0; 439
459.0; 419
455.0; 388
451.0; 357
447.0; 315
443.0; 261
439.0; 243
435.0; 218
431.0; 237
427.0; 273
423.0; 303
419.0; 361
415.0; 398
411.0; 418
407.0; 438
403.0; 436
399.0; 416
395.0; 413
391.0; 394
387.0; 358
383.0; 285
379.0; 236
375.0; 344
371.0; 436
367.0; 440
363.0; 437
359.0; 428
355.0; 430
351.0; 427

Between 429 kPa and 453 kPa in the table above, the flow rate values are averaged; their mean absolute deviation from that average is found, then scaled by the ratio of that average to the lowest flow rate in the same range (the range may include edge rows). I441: 53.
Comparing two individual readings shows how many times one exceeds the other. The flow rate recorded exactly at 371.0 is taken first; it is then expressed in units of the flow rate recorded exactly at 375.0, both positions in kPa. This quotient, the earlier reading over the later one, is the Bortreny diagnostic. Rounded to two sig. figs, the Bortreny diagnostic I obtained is 1.3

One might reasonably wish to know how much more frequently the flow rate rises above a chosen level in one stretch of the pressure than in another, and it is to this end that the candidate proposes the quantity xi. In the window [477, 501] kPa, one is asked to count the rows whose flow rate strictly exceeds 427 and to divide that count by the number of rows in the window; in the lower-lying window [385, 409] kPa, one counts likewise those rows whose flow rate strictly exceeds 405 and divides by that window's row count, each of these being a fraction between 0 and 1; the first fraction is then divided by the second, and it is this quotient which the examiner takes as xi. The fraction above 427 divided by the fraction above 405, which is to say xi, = 1.0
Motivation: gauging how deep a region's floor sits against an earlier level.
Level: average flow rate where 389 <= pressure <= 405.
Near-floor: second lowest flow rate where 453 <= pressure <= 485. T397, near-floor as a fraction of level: 1.01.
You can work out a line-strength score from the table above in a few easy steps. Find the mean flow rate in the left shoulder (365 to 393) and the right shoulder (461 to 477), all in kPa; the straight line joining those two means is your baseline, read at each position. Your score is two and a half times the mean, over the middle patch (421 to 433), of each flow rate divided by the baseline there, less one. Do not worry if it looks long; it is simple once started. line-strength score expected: -0.82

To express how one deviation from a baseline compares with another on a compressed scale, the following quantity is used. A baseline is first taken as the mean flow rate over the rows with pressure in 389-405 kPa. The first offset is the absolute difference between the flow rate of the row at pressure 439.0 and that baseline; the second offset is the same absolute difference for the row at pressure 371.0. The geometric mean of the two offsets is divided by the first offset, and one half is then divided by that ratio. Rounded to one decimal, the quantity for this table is 1.4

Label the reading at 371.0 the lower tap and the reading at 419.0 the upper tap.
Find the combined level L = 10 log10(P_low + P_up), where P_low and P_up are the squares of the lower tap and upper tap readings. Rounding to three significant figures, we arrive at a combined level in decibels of 55.1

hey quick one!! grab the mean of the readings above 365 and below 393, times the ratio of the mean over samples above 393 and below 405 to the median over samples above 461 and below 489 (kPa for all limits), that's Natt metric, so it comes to 337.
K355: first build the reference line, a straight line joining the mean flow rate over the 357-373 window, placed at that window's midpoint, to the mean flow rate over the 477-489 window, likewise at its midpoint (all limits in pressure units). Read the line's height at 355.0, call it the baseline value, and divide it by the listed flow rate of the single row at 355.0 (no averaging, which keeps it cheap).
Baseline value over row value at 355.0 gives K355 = 1.01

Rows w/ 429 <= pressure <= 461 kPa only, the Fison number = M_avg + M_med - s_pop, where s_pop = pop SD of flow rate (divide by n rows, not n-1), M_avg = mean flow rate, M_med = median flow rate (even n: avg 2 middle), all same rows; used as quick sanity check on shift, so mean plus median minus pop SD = 521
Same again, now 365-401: 697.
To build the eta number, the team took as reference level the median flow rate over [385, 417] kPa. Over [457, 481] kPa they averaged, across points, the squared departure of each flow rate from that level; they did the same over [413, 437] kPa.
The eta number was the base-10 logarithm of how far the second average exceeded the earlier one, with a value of 4.2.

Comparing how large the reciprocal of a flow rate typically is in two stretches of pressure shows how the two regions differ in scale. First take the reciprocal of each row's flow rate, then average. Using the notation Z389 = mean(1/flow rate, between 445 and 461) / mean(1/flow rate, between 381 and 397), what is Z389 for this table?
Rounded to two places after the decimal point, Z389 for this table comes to 0.97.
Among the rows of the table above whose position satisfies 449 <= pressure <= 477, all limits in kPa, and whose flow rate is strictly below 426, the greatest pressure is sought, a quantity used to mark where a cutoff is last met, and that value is 459.0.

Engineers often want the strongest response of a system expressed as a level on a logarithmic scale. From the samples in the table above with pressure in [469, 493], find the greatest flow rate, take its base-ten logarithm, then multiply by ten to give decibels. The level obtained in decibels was 26.6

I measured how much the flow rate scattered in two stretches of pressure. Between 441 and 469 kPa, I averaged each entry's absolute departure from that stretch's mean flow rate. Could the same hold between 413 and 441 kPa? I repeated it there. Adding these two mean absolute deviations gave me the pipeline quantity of 109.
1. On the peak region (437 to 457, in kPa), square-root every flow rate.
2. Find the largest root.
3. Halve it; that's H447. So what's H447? 9.8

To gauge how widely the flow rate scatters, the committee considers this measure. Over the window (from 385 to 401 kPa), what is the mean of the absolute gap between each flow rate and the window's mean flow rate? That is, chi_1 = 19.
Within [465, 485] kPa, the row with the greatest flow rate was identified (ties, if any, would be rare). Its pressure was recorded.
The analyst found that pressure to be 471.0 kPa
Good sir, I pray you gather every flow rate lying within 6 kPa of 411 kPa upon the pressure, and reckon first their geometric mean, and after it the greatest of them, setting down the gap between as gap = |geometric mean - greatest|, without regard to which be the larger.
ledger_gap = 20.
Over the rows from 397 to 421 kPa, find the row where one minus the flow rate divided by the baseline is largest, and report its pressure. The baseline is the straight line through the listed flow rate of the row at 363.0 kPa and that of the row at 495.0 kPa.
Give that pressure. 419.0 kPa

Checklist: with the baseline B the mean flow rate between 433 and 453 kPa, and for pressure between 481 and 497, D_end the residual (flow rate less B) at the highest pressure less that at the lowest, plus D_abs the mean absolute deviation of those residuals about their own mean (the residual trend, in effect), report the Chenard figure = 40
